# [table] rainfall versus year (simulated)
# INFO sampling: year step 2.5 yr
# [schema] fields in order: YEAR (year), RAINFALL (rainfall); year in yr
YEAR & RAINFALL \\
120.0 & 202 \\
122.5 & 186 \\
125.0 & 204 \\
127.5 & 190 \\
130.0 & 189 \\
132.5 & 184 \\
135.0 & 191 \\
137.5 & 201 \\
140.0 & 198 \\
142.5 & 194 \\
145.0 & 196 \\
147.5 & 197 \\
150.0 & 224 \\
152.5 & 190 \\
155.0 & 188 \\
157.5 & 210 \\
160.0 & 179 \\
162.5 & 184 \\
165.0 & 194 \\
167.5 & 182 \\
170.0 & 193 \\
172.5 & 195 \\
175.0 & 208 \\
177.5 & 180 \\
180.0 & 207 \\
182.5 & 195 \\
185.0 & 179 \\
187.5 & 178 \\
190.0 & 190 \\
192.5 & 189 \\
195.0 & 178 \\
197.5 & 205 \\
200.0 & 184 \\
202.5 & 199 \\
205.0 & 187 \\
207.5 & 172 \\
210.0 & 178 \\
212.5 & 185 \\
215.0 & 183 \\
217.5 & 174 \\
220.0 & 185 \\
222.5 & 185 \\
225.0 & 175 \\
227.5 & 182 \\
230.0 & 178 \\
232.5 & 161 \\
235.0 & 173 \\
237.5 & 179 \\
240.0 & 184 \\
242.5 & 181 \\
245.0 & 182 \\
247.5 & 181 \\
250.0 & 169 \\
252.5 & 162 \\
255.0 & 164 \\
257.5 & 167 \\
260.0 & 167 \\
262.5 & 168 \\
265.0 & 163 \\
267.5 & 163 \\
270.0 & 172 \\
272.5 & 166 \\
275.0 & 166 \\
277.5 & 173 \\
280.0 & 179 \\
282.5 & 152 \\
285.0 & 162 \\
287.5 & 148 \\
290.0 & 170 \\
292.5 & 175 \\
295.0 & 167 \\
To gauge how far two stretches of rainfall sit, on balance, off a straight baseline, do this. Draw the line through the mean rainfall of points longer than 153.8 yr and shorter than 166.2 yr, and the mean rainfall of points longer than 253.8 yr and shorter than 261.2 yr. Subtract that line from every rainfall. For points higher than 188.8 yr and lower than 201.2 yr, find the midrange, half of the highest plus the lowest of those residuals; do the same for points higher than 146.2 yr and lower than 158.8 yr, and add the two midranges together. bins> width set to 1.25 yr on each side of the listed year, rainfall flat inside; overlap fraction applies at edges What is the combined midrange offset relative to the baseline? 23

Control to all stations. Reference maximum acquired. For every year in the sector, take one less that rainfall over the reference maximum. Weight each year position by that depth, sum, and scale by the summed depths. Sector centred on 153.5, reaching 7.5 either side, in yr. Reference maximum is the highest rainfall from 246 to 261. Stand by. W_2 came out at 152.1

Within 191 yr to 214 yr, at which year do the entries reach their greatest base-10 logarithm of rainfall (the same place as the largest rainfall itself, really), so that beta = 197.5 yr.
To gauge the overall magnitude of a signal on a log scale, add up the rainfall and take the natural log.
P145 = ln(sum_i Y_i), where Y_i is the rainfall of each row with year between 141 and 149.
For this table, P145 6.38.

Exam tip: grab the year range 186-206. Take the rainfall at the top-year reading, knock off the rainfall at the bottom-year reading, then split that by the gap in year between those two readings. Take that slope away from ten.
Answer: 9.5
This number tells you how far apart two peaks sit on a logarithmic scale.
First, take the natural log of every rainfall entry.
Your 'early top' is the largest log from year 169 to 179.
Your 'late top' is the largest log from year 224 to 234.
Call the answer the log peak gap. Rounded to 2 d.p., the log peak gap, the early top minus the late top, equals 0.13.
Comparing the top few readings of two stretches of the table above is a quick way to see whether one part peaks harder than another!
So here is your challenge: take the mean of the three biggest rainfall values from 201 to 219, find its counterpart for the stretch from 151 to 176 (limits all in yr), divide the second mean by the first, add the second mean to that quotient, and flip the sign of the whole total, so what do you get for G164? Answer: -205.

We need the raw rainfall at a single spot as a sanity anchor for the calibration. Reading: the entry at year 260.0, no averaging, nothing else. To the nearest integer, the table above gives 167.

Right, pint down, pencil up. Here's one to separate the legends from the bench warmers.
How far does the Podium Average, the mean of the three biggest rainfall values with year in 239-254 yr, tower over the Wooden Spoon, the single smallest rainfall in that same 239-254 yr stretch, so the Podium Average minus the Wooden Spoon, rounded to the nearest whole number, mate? 20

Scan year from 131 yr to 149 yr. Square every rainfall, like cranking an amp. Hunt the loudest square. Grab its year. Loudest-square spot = 137.5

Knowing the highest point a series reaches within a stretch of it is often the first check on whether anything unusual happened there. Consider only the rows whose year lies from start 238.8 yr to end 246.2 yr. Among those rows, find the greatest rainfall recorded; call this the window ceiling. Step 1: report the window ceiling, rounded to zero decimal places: 184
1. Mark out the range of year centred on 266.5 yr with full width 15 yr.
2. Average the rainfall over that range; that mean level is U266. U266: 166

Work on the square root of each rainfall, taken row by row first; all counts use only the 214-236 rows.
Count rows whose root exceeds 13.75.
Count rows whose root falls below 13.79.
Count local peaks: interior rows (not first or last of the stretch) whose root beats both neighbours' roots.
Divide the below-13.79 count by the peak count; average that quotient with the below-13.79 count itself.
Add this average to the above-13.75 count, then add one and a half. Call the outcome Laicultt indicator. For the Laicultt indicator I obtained 10.5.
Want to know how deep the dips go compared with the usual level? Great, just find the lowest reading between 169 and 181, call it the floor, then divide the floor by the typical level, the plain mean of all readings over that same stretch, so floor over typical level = 0.916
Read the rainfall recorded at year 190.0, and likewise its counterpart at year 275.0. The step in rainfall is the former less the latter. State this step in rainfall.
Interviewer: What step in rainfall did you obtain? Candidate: 24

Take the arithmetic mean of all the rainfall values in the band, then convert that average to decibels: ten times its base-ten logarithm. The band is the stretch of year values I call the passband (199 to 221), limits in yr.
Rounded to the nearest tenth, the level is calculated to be 22.6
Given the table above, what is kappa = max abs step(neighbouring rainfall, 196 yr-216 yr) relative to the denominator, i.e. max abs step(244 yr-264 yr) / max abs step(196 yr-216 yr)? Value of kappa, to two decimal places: 0.57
